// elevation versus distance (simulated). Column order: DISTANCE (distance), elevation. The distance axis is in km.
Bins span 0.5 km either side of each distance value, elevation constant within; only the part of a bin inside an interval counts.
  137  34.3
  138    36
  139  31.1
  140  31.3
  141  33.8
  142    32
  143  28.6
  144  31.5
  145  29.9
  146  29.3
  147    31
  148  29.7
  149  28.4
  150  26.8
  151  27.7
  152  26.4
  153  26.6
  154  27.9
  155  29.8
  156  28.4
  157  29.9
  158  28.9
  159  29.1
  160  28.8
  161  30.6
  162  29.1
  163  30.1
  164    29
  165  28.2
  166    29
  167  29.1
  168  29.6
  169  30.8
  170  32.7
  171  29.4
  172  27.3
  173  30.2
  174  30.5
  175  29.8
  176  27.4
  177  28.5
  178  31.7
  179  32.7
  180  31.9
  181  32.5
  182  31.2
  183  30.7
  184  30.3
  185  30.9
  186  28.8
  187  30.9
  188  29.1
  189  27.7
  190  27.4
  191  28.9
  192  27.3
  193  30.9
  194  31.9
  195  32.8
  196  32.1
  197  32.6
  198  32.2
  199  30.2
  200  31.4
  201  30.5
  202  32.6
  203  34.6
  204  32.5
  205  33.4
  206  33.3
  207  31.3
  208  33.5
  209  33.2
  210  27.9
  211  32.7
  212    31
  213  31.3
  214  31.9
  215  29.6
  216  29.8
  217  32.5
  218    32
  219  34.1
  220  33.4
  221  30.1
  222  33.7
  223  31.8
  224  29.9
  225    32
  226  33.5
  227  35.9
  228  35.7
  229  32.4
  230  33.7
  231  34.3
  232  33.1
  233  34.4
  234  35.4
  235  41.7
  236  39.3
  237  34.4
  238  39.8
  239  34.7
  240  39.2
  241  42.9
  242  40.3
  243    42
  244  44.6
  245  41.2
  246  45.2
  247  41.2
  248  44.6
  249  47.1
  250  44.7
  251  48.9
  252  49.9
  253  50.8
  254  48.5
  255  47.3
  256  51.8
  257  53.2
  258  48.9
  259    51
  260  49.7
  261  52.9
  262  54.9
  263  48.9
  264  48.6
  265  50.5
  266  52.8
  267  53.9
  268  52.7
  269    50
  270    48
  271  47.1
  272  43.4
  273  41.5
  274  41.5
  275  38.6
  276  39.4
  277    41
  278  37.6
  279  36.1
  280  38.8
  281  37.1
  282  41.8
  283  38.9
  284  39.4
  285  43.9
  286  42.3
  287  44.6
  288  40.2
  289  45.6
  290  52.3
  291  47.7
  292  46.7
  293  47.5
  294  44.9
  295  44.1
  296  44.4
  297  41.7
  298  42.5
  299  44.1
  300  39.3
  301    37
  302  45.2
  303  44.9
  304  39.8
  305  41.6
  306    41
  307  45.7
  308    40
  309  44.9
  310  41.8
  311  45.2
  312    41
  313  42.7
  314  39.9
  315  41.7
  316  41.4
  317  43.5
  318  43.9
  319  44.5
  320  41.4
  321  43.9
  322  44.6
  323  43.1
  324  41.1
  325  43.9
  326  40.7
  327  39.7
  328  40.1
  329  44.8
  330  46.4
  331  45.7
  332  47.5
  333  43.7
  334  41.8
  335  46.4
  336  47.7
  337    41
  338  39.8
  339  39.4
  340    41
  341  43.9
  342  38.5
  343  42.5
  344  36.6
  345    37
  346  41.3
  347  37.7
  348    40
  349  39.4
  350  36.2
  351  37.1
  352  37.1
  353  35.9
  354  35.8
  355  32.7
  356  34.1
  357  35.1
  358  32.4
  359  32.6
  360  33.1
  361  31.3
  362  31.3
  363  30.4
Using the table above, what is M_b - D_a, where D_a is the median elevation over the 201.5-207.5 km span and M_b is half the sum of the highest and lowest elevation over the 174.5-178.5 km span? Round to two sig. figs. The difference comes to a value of -3.4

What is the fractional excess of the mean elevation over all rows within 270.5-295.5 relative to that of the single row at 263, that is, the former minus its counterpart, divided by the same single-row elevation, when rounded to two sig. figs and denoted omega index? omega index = -0.13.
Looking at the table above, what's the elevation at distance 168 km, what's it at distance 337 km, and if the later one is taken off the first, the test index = -11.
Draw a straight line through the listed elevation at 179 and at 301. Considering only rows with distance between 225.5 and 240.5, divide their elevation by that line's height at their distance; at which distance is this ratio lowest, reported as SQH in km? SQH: 229 km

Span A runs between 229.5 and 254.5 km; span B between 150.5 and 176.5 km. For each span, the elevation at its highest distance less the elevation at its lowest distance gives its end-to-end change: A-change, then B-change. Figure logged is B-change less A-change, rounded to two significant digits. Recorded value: -15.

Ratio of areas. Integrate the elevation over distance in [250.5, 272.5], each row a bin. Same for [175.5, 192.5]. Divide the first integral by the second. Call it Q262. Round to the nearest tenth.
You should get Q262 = 2.2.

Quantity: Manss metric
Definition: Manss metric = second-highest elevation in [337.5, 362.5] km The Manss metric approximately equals 42.5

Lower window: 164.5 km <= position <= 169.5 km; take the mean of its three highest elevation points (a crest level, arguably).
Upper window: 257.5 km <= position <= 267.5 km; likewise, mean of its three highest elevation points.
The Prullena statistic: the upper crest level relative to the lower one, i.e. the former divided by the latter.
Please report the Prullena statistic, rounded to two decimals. 1.81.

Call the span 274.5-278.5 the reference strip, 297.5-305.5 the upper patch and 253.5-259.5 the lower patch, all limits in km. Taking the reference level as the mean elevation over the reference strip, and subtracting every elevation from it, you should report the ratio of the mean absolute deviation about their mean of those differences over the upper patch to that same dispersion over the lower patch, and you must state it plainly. 1.26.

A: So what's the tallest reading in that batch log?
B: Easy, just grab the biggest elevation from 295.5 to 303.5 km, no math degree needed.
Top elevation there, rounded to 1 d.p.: 45.2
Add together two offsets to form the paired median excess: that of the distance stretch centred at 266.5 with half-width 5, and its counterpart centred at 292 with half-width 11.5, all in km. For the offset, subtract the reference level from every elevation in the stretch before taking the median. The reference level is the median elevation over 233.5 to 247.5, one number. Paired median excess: 13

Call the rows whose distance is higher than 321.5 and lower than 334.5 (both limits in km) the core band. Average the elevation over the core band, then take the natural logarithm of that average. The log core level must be 3.8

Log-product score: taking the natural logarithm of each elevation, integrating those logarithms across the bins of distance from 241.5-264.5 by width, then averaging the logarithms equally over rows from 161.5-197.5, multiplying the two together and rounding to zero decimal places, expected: 302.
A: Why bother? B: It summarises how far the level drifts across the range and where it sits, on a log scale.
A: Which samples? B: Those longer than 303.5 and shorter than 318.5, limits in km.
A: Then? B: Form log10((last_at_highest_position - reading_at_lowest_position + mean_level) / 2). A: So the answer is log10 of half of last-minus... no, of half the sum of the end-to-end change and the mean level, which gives 1.37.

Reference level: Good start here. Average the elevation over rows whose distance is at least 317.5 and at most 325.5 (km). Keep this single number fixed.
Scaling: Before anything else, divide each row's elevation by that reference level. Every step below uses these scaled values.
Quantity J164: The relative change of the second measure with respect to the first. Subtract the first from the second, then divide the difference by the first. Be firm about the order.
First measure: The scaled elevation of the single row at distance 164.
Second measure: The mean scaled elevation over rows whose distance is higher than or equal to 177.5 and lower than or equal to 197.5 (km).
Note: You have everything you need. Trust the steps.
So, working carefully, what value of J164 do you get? 0.06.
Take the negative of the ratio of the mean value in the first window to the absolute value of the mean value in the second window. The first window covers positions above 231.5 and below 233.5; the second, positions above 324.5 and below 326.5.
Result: -0.80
